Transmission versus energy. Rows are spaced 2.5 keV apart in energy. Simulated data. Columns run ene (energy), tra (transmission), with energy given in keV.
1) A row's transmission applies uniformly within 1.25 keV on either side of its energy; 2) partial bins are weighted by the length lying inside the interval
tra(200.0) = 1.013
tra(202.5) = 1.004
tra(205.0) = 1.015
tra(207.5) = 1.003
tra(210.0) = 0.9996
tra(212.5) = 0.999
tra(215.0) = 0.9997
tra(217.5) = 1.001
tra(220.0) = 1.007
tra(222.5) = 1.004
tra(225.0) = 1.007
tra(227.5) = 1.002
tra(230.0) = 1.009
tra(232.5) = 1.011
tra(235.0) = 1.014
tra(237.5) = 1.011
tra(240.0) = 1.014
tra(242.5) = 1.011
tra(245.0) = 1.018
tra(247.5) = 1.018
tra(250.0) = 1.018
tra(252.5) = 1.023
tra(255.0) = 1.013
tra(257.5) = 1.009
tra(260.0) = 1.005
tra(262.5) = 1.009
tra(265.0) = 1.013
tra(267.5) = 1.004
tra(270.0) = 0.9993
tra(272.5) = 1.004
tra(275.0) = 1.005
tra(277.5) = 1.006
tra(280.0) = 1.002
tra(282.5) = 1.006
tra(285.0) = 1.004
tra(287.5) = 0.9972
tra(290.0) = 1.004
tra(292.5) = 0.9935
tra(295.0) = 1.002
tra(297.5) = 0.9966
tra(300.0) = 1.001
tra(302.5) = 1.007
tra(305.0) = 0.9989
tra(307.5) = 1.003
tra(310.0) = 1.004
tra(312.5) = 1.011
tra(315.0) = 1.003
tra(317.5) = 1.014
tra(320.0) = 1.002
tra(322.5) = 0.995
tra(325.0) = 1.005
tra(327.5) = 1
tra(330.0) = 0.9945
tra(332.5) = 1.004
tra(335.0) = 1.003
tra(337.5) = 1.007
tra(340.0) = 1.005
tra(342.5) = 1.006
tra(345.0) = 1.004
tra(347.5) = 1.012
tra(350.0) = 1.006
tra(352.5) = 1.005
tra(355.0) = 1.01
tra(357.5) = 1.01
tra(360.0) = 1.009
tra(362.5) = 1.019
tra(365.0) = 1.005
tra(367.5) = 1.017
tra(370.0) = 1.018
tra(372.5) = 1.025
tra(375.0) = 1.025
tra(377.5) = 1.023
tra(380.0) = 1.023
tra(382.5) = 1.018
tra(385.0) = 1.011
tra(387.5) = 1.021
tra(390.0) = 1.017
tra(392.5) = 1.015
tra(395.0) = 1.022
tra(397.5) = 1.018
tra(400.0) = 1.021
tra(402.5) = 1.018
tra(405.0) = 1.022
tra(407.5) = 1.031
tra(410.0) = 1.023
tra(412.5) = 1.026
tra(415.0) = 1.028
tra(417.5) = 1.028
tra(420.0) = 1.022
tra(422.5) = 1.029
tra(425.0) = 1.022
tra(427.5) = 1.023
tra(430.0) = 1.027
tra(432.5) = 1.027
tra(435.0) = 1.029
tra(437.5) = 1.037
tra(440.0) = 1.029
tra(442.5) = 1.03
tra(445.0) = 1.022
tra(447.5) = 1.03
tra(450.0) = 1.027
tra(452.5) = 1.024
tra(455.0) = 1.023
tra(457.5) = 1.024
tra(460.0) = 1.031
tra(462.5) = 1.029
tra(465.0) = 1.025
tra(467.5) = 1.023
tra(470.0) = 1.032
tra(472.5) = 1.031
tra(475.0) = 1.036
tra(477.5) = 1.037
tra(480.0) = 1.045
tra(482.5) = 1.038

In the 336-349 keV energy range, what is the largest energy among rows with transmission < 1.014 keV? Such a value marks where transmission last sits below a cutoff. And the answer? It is 347.5 keV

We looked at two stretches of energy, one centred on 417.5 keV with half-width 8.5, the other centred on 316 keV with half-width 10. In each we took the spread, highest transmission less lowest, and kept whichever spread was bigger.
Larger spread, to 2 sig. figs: 0.019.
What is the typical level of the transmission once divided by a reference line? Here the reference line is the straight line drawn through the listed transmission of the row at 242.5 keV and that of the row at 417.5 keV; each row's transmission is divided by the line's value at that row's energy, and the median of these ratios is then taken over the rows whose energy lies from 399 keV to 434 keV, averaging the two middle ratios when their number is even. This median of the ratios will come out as 0.997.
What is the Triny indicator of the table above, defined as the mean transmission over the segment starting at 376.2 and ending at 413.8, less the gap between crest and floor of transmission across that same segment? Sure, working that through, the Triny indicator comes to 1.001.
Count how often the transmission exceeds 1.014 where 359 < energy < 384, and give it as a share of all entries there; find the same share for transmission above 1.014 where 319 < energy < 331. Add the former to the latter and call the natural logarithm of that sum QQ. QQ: -0.22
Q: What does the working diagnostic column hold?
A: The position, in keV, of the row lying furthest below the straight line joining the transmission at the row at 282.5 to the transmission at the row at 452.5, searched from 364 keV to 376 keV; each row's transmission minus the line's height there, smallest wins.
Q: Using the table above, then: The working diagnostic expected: 365.0 keV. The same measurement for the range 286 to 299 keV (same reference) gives 292.5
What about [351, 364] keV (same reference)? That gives 352.5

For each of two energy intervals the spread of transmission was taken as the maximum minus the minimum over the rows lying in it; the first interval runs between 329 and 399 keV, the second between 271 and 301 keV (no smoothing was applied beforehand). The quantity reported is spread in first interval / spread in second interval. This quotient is 2.4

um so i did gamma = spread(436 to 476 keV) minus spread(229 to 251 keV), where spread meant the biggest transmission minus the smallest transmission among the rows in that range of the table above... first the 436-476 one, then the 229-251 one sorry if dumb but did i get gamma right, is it 0.006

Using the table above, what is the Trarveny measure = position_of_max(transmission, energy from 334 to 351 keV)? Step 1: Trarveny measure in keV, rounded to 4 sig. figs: 347.5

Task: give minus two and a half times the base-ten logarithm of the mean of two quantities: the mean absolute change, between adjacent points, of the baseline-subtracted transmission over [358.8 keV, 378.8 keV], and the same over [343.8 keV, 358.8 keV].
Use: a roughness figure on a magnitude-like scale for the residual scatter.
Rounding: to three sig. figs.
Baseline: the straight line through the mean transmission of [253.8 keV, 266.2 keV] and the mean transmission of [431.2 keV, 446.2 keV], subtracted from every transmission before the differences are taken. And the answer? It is 5.69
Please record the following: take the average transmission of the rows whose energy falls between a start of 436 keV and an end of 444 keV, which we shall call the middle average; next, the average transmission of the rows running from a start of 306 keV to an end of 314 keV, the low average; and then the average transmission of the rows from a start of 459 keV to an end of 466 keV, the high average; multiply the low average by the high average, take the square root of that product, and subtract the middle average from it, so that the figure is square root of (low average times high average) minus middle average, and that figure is -0.015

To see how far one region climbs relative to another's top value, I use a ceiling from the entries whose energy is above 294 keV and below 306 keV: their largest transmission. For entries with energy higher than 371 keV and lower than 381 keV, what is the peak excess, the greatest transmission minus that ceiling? 0.018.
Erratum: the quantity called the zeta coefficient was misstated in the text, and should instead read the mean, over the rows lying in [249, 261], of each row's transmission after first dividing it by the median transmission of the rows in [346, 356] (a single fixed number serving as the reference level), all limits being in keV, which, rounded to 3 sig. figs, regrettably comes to 1.01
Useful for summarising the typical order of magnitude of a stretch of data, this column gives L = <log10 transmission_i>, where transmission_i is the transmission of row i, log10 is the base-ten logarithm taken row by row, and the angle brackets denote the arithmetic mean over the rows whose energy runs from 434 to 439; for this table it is 0.014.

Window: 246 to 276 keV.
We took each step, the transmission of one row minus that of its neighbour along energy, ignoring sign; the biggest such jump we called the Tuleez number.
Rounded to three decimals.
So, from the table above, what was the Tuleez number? 0.010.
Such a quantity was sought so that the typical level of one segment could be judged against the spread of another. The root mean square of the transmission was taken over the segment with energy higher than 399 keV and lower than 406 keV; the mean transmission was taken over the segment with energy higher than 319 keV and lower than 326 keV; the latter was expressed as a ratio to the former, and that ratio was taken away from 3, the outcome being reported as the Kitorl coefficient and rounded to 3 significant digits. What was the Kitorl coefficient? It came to 2.02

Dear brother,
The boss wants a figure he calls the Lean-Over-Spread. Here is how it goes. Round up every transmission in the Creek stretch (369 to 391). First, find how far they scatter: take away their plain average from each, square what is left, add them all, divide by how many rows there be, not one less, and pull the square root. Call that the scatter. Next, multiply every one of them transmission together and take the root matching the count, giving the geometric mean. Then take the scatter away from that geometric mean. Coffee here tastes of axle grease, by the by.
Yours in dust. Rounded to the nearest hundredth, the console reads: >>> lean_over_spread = 1.02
